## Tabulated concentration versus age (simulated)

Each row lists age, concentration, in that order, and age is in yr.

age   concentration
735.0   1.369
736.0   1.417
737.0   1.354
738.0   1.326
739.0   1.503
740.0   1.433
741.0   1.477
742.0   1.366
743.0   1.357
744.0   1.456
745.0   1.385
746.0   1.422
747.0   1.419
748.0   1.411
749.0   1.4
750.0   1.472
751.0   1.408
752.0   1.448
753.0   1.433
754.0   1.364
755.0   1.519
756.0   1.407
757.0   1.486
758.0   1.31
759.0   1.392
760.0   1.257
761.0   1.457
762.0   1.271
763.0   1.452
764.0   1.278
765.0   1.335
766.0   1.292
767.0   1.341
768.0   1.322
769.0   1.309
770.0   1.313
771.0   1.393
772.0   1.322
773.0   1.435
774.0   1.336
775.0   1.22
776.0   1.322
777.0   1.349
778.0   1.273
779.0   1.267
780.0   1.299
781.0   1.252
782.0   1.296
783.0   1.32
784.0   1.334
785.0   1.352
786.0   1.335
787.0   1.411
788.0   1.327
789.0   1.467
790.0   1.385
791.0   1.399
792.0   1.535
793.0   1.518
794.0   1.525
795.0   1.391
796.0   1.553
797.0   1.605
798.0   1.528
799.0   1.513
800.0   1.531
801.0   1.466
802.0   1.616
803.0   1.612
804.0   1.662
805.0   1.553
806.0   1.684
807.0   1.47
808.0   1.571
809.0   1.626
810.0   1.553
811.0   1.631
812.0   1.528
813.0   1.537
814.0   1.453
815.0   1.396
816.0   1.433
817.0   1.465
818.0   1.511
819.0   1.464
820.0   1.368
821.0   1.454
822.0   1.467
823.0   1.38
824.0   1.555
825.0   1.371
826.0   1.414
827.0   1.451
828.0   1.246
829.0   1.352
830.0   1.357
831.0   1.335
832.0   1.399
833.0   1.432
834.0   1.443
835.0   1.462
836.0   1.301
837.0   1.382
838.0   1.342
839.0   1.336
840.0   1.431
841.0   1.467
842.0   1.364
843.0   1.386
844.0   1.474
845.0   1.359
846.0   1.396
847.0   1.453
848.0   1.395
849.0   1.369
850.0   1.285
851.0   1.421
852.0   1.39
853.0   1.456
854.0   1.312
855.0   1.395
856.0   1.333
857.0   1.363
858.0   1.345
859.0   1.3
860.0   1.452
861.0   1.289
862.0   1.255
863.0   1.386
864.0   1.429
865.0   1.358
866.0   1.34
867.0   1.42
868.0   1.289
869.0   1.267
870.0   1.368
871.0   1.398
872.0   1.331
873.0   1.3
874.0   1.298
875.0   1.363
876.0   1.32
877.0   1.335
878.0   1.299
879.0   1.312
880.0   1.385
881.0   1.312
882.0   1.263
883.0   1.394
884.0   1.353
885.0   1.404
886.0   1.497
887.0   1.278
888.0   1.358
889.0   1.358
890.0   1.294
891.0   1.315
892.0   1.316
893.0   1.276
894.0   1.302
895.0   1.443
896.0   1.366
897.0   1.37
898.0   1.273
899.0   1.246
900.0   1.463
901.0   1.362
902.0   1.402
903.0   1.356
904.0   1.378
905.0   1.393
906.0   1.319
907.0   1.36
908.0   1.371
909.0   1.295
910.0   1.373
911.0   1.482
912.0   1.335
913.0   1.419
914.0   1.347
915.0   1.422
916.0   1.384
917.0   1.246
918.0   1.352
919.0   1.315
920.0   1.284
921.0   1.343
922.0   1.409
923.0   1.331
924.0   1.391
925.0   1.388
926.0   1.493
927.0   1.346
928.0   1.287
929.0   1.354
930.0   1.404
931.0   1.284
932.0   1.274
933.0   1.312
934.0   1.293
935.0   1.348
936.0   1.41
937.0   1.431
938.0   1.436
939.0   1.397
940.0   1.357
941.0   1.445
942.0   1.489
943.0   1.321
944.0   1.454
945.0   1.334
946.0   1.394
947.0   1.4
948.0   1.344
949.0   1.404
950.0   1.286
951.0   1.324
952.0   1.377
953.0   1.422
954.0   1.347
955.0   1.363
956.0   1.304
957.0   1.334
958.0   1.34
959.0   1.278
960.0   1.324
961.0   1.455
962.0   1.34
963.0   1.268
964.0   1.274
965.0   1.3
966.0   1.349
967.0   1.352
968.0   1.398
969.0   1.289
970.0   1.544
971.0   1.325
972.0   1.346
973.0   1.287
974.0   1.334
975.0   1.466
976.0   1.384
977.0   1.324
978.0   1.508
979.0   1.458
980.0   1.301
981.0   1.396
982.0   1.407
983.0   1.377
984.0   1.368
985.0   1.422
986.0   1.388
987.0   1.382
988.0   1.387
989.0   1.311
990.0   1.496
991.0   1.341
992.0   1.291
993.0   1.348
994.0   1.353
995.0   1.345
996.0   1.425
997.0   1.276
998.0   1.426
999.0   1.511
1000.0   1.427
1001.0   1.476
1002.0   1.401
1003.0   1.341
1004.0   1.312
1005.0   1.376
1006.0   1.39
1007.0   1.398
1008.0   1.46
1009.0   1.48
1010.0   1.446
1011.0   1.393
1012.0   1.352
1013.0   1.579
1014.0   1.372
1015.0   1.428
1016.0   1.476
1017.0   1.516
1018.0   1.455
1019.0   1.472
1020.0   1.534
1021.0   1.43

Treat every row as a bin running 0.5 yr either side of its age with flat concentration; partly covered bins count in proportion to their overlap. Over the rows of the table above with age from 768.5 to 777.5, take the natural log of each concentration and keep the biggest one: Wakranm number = 0.36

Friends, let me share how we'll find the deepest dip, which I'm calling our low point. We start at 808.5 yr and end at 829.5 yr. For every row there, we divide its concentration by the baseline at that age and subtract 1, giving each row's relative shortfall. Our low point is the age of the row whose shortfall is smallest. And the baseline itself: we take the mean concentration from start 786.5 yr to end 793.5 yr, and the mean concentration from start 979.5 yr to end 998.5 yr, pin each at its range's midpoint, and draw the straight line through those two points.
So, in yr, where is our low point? 828.0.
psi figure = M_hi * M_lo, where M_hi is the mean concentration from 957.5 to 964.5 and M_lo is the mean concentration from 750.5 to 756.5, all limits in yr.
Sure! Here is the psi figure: 1.90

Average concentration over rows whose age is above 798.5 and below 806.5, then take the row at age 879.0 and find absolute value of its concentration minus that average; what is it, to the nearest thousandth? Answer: 0.268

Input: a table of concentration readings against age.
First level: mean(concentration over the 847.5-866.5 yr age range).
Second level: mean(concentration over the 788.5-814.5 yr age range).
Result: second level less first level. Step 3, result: 0.173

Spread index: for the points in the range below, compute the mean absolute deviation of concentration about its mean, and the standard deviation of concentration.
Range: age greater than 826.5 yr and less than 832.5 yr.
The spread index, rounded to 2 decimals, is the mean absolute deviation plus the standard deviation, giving 0.11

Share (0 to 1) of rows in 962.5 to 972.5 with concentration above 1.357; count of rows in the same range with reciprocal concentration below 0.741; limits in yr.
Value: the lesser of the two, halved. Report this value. 0.10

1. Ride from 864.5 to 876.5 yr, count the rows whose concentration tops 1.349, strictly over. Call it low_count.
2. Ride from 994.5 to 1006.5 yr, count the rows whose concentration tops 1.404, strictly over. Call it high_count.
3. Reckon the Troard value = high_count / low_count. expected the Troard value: 1.00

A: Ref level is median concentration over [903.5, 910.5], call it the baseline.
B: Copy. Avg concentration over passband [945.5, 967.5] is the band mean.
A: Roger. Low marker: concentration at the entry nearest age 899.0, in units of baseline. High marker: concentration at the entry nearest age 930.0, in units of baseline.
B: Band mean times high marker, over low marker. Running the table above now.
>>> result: 1.51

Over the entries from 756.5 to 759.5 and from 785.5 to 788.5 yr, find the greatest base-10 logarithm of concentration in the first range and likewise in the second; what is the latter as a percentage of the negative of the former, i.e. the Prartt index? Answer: -87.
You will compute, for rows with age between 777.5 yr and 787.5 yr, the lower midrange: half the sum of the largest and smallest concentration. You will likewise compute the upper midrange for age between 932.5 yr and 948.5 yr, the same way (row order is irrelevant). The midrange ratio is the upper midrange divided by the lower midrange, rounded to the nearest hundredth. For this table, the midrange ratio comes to 1.04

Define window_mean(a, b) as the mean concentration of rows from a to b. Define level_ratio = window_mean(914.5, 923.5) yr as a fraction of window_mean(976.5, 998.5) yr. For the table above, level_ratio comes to 0.97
